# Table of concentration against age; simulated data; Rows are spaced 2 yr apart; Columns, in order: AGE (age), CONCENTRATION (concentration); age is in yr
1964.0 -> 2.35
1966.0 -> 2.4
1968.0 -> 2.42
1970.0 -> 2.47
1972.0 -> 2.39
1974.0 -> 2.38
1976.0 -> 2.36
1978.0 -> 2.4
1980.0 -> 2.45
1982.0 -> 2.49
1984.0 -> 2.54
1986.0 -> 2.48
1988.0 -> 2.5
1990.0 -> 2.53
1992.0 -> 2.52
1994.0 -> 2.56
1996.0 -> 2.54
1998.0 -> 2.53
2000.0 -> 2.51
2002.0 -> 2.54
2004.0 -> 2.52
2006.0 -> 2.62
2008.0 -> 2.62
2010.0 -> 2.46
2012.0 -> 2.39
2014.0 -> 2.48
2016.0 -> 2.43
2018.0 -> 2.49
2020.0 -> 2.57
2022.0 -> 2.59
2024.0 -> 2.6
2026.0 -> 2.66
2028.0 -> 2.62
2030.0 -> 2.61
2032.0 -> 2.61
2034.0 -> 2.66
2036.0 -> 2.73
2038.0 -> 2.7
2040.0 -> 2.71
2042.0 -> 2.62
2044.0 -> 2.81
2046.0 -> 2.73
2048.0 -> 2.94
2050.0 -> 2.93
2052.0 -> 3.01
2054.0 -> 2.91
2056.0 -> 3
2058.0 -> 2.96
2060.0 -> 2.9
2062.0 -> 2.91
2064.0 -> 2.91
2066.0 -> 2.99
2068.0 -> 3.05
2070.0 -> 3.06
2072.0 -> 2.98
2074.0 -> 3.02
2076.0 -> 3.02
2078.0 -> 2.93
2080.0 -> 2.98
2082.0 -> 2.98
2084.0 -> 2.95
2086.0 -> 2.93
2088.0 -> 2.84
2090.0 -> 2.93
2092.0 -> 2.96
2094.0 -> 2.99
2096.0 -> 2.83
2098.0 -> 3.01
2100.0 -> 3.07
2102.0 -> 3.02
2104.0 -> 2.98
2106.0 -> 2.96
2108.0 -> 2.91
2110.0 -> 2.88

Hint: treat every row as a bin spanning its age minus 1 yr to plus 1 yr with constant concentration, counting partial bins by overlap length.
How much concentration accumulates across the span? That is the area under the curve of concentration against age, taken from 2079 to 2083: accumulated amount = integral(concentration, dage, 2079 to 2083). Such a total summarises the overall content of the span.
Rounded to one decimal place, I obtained 11.9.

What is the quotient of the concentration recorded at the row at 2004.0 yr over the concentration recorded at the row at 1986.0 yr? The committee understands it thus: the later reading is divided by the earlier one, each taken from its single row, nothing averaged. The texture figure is 1.02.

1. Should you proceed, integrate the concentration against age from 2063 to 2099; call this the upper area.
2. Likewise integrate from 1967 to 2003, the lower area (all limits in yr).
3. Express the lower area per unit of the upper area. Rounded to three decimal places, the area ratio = 0.836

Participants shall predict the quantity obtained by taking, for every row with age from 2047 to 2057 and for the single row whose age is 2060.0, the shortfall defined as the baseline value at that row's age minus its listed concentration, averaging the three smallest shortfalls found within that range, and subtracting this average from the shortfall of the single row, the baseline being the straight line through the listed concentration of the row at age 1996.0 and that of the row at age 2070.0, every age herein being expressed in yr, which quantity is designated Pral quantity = 0.14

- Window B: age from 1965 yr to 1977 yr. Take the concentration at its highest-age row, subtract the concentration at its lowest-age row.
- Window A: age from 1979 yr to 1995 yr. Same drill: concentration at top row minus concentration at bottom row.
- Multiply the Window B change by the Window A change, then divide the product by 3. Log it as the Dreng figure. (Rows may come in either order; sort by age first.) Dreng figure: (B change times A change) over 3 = -0.0015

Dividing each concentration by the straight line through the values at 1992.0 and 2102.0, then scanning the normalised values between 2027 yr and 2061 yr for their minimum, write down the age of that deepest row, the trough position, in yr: 2042.0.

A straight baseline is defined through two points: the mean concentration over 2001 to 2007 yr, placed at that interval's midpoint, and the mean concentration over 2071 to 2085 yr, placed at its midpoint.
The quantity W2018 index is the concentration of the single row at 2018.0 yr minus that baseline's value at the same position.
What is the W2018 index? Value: -0.15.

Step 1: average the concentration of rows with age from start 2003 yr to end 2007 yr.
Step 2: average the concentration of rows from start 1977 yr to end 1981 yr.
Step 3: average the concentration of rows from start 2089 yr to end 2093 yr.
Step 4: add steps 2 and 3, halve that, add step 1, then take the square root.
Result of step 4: 2.292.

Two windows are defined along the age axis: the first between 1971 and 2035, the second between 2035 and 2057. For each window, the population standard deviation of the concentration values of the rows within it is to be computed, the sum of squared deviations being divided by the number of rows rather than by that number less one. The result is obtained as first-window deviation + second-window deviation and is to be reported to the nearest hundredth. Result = 0.21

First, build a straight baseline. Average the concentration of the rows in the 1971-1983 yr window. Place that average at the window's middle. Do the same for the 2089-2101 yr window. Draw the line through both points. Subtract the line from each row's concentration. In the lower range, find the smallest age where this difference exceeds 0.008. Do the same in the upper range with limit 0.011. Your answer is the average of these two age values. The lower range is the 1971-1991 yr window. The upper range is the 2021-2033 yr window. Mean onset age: 2003 yr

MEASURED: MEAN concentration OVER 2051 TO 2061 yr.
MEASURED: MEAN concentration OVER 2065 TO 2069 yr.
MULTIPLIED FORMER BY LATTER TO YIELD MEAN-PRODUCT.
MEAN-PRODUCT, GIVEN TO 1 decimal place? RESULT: 8.9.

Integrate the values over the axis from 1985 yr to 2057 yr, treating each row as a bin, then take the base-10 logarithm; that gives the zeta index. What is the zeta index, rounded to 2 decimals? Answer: 2.28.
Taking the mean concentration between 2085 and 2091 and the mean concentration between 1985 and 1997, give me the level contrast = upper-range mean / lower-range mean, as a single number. 1.15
